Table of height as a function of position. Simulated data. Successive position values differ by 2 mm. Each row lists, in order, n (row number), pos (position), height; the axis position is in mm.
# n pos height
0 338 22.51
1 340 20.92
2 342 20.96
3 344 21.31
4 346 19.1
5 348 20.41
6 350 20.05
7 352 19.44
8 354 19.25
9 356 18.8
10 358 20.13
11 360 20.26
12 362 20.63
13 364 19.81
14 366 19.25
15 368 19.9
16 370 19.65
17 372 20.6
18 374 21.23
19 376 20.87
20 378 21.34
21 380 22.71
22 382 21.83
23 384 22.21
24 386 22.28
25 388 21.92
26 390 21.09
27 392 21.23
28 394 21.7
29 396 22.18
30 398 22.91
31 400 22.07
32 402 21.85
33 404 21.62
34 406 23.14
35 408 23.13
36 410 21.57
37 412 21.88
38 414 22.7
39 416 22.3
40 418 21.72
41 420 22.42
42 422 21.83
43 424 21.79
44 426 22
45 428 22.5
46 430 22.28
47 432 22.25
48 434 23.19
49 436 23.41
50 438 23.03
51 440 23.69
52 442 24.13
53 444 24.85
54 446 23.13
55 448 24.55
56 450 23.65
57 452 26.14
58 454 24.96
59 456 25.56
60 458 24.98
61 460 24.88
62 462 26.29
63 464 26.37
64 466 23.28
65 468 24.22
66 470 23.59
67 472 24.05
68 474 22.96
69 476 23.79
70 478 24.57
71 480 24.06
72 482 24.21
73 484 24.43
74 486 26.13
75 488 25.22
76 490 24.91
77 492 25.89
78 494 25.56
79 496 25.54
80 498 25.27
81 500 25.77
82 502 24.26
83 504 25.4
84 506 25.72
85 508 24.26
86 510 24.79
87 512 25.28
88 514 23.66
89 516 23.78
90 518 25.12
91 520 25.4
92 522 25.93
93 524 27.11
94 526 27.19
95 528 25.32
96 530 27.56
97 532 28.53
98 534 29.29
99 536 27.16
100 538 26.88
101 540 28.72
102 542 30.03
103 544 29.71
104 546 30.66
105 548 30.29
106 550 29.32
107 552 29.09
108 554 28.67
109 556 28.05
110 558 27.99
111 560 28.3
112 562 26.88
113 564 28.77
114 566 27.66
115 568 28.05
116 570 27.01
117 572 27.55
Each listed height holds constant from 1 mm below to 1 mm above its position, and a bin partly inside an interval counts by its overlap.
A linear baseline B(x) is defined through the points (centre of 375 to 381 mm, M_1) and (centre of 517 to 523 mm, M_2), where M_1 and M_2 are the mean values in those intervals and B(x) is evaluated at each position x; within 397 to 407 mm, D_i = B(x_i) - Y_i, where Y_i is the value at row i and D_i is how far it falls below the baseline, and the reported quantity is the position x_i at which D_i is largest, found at 404 mm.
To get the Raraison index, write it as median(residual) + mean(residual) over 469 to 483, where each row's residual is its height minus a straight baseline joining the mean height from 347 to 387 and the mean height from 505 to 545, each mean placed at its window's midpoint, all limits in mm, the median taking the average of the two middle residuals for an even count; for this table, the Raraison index -1.6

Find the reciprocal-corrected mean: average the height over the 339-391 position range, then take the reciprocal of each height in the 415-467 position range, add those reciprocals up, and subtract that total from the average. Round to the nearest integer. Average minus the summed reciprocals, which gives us 20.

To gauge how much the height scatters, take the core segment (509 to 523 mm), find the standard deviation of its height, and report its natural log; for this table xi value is -0.2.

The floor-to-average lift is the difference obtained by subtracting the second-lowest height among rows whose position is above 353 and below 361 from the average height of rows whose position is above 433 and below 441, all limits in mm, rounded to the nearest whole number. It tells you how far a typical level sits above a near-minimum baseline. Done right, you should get 4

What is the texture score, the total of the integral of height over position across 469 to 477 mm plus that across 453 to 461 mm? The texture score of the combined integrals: 390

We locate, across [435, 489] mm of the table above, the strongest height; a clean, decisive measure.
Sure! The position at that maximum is 464 mm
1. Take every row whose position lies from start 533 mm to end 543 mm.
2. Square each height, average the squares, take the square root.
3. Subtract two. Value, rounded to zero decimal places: 26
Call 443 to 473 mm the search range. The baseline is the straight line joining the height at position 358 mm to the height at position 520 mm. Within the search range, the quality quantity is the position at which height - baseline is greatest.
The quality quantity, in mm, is 452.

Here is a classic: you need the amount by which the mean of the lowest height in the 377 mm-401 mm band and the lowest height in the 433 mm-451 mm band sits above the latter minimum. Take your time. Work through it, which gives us -1.0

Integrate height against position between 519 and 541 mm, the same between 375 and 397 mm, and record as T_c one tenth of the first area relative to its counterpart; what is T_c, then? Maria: 0.125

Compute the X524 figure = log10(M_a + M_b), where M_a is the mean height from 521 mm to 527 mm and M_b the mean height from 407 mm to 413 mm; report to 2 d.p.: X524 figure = 1.69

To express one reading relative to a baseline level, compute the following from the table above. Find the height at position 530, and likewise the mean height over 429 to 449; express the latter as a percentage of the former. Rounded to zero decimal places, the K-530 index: 85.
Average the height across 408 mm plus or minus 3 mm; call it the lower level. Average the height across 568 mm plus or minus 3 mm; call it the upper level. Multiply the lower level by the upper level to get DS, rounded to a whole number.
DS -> 624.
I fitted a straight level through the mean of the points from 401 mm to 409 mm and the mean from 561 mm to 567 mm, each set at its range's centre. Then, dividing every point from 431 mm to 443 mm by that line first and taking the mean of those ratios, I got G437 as 0.990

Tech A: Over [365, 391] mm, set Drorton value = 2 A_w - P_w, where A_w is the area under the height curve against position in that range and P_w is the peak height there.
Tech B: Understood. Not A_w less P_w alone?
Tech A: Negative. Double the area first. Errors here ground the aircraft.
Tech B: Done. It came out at 1077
